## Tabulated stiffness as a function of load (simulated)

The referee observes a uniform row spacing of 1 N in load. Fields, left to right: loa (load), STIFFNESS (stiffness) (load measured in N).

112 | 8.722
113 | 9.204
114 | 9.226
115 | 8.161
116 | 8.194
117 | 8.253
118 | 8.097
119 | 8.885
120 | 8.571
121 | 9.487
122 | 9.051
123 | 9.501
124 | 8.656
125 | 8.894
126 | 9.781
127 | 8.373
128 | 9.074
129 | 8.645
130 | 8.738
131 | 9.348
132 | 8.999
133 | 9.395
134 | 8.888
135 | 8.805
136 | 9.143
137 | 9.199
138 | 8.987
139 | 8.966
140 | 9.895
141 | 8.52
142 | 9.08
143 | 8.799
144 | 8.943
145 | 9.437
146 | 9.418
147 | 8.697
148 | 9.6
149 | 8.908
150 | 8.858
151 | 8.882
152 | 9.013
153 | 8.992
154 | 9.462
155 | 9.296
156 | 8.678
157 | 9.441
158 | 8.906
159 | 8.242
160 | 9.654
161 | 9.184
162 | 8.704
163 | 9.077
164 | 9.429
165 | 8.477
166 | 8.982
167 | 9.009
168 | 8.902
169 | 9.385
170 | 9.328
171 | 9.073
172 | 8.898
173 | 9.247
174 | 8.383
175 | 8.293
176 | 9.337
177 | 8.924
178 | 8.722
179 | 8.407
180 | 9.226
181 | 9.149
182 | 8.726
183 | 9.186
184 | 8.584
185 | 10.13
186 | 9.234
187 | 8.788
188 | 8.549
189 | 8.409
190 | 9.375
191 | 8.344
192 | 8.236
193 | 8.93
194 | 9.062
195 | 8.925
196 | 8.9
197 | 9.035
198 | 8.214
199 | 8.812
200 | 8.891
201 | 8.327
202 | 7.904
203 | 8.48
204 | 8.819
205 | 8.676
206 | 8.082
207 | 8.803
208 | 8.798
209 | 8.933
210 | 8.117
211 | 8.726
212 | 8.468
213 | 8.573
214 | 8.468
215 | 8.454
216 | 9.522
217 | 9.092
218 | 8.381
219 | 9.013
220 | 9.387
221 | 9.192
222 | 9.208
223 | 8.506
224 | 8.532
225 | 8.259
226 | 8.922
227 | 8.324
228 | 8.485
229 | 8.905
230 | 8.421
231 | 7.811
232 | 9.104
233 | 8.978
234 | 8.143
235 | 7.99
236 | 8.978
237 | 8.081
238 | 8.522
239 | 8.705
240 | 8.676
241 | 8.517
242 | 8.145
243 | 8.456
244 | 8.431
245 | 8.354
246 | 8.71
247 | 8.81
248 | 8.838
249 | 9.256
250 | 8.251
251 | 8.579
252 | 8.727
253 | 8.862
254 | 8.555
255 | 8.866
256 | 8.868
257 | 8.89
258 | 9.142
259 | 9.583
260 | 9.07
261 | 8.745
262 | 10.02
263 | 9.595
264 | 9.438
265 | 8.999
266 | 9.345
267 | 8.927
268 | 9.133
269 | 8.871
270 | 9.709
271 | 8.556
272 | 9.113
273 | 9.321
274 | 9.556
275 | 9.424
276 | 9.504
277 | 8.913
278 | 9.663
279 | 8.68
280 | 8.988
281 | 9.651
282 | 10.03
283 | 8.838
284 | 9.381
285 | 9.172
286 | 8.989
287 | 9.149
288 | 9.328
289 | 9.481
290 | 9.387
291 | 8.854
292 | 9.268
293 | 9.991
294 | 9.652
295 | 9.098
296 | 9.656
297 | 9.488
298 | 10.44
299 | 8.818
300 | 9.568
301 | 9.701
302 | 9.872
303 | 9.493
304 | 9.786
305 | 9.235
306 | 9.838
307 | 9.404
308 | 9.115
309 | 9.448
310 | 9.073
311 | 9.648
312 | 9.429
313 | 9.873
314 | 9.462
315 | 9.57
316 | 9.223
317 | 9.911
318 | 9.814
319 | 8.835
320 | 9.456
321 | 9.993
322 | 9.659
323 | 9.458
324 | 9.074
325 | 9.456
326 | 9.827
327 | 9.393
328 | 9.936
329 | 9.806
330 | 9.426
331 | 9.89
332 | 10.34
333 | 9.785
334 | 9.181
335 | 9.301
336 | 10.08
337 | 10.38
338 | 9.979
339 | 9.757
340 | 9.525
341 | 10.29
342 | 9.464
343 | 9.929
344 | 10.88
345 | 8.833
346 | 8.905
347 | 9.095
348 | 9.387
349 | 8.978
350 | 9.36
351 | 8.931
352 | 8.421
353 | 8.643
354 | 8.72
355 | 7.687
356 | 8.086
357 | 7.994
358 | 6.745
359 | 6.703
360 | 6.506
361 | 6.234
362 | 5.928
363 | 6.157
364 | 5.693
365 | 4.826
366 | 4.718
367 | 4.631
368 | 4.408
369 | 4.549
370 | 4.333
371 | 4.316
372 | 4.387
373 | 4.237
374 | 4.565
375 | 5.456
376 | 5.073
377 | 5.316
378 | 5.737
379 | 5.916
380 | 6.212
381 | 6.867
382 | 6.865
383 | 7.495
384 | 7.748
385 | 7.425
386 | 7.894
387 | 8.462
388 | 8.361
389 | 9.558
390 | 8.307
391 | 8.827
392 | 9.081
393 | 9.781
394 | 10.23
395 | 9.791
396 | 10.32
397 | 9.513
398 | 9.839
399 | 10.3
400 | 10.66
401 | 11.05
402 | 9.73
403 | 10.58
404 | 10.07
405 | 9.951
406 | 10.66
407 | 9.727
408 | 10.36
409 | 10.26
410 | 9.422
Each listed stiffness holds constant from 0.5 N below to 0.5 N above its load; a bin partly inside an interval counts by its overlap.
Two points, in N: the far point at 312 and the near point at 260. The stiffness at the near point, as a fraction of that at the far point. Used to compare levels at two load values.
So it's 0.96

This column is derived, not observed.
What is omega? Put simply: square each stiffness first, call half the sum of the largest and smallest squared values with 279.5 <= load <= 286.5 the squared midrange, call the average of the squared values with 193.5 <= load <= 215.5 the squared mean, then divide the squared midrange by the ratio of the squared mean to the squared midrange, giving 108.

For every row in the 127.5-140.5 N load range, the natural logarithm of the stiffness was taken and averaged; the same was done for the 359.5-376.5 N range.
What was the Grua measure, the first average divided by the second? 1.37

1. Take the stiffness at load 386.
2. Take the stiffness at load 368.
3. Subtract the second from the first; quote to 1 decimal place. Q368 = 3.5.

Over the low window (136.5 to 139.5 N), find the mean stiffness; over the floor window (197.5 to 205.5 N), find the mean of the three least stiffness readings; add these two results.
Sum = 17.2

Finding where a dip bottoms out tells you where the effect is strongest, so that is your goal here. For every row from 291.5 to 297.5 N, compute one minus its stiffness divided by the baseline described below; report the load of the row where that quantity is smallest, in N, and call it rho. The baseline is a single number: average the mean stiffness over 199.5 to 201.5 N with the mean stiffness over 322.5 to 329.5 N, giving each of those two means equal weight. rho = 293 N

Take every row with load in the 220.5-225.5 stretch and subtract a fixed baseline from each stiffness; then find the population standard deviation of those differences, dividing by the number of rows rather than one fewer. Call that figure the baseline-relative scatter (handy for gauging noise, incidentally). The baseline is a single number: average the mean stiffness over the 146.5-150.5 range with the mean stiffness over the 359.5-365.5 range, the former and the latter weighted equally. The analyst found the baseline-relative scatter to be 0.388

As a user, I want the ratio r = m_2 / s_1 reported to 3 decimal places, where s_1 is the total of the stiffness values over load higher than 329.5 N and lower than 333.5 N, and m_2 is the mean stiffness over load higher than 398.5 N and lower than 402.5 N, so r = 0.265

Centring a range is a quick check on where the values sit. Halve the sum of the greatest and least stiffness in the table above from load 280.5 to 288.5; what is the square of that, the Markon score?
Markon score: 89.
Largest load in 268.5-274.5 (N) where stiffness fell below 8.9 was 271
